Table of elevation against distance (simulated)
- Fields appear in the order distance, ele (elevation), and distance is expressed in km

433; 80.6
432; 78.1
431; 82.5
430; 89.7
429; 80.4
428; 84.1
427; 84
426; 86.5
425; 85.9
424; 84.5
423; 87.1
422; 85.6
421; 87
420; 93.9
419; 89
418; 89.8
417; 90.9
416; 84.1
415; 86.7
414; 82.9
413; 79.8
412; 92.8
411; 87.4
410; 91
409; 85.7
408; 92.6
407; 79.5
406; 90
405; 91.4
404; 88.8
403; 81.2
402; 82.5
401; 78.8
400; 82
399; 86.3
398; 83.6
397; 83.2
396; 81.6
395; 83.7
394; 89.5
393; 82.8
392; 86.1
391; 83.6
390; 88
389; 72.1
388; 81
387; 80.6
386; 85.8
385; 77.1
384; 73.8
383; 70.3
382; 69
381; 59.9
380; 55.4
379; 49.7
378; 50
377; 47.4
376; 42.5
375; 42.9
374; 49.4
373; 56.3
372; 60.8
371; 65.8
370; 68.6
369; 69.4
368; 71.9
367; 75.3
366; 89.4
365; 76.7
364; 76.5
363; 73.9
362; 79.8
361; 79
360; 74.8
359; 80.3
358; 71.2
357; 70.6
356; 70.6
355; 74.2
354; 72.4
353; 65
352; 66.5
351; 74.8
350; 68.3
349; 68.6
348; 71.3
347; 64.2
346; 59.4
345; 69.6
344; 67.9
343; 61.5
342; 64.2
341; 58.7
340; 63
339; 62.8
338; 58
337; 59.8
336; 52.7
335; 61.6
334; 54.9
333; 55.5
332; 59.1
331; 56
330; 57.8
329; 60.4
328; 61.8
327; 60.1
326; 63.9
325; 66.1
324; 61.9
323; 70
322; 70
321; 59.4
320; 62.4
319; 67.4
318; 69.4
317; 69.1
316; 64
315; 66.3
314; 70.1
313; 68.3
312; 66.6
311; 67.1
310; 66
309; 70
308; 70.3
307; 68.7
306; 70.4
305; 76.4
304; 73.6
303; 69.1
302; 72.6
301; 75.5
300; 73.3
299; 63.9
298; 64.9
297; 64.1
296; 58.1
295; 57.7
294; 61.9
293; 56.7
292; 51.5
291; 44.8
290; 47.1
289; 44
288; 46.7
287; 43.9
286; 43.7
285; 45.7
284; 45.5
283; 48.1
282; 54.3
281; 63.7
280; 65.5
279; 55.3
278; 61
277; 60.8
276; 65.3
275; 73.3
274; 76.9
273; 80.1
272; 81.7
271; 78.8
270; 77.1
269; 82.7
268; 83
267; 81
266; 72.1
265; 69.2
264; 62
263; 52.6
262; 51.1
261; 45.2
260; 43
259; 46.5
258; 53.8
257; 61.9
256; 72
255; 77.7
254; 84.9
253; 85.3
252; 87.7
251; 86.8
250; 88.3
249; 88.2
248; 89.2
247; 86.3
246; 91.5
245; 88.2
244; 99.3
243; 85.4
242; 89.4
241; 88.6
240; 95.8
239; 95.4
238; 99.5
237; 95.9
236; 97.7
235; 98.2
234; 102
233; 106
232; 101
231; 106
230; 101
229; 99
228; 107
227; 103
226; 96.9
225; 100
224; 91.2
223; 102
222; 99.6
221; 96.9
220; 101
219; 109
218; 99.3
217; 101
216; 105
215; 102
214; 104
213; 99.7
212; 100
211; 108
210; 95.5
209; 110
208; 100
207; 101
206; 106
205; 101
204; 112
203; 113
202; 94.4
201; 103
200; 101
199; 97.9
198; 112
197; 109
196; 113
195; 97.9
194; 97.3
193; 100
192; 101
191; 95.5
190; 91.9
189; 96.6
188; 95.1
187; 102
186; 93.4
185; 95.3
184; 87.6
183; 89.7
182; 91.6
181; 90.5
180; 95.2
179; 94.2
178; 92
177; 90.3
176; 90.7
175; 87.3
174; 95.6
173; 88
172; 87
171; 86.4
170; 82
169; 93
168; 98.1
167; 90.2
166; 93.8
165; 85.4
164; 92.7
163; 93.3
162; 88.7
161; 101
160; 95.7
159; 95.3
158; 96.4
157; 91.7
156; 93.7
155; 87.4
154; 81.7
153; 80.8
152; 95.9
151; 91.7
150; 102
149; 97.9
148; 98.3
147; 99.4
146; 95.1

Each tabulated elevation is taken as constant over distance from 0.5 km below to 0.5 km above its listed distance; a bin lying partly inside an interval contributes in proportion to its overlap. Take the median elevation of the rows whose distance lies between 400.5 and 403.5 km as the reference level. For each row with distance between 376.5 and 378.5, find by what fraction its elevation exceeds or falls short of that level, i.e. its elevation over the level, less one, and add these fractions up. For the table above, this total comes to -0.80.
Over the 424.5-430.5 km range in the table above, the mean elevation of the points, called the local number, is 85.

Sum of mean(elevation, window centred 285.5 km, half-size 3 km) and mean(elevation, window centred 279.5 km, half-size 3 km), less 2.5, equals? 103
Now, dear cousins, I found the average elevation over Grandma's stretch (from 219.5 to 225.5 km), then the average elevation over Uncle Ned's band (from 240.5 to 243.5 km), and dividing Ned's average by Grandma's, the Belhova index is 0.89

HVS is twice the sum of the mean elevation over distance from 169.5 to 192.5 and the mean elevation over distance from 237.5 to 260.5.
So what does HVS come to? 348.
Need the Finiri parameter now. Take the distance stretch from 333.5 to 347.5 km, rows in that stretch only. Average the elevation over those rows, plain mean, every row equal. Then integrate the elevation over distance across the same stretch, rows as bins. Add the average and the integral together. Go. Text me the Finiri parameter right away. 920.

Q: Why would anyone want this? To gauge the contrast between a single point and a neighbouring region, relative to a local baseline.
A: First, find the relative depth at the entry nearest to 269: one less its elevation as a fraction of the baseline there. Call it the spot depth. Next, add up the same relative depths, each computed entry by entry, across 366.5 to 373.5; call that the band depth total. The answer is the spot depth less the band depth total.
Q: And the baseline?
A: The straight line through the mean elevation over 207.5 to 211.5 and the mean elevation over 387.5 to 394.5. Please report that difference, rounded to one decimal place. -1.4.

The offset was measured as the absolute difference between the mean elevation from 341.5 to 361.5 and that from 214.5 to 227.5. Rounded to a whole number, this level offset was 31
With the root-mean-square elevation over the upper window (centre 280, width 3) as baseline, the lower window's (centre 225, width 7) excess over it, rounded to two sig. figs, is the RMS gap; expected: 38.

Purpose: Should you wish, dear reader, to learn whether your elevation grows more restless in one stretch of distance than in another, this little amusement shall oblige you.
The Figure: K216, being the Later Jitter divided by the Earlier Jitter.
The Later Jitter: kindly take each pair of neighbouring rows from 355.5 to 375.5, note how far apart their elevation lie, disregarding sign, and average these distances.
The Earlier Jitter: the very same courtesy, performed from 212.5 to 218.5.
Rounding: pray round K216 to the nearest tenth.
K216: 1.5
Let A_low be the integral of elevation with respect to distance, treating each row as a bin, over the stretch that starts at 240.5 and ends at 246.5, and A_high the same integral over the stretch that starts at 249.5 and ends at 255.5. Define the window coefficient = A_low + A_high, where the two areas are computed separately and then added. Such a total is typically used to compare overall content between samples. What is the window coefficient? 1053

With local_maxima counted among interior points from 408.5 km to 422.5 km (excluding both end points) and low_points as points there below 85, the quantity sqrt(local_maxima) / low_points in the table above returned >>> 0.75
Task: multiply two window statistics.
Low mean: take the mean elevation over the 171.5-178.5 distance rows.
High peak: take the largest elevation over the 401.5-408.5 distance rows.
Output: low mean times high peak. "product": 8346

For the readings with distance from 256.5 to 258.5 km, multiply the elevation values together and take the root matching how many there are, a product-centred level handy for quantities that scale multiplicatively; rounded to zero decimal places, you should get 58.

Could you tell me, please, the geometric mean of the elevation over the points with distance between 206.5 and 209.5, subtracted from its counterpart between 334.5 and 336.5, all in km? -47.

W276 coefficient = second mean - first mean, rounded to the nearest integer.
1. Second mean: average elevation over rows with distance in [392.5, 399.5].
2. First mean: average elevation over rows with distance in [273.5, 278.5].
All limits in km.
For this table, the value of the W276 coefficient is 17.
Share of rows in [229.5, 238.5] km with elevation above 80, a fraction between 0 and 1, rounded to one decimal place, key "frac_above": 1.0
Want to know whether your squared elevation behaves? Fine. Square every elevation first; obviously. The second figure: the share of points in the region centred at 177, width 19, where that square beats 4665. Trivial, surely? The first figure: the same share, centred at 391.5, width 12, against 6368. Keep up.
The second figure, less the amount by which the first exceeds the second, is 1.1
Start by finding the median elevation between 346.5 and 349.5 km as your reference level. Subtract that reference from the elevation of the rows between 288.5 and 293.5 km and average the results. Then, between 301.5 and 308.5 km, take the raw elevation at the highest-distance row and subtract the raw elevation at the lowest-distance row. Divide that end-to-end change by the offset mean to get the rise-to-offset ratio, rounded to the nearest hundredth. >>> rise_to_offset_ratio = 0.12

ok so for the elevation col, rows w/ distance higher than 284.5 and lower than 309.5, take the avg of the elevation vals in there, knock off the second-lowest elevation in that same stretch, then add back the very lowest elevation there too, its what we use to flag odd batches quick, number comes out 60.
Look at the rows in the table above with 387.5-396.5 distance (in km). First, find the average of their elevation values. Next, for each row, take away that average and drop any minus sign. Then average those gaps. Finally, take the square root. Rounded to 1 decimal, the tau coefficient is 1.8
